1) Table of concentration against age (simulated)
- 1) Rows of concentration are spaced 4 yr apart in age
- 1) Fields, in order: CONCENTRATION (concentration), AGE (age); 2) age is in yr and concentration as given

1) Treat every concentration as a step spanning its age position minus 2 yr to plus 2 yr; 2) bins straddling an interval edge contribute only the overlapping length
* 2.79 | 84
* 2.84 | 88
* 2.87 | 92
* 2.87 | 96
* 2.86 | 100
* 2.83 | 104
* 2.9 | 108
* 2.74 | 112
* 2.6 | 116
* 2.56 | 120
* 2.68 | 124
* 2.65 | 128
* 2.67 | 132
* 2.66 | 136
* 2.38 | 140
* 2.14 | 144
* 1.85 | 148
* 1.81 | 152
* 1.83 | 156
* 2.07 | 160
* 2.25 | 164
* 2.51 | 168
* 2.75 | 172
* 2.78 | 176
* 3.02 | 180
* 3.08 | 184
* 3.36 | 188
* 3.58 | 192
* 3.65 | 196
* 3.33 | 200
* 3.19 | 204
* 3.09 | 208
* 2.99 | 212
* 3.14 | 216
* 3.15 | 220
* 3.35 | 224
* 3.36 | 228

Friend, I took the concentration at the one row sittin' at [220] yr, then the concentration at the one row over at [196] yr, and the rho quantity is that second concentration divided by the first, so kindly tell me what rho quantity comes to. 1.2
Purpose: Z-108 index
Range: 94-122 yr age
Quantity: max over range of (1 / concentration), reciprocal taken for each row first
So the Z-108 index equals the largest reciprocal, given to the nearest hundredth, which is 0.39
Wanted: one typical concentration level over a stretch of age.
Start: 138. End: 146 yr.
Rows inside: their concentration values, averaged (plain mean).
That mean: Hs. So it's 2.26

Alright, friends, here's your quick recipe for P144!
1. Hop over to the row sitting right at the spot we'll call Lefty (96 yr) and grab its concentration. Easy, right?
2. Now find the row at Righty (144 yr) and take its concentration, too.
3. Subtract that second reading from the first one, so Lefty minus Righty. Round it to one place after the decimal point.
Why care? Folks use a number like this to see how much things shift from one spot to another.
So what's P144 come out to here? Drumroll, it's 0.7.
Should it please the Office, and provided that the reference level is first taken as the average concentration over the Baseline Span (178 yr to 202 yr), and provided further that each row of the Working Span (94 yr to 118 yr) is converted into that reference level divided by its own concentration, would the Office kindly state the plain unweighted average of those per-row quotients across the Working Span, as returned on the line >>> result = 1.19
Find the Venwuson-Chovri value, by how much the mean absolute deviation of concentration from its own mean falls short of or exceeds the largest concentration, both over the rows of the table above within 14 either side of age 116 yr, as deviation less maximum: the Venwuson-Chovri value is -2.80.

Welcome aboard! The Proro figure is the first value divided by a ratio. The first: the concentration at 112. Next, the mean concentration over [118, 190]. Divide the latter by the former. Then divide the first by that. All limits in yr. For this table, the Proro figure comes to 3.00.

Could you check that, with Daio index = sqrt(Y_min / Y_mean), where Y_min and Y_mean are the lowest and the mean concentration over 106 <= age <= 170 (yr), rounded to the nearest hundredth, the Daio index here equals 0.87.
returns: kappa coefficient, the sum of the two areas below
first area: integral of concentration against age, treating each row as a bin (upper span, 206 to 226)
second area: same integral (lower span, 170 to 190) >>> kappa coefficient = 123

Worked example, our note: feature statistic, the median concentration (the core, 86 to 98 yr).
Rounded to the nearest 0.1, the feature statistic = 2.9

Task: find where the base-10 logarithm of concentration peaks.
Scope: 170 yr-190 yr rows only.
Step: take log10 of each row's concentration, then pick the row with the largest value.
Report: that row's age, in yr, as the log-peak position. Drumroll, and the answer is 188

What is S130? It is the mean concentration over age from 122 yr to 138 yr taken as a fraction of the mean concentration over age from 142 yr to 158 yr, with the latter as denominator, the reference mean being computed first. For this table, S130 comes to 1.4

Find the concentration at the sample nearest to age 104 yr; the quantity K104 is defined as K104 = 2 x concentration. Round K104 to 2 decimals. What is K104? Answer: 5.66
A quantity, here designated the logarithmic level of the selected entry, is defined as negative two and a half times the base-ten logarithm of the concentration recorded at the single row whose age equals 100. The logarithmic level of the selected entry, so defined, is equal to -1.14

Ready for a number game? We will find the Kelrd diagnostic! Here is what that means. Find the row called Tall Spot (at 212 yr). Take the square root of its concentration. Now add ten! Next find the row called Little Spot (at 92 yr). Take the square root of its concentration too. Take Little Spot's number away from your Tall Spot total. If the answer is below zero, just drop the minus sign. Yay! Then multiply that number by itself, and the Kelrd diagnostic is 101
